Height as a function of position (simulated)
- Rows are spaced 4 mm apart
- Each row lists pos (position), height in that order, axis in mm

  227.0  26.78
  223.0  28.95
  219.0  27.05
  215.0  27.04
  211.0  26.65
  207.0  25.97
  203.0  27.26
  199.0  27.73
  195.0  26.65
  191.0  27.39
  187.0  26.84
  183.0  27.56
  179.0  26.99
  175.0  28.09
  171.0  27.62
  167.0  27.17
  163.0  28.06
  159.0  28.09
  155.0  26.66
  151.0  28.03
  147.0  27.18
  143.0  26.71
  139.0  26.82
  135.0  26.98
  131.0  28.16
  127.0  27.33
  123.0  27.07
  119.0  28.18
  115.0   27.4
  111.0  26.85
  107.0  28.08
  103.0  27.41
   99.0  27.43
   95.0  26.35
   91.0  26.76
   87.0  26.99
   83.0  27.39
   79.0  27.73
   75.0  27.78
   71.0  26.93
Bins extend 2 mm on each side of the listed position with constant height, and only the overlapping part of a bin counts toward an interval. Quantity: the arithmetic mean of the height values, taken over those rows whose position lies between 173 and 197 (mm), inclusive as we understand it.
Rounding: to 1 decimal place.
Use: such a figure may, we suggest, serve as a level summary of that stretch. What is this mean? 27.3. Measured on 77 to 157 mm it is 27.3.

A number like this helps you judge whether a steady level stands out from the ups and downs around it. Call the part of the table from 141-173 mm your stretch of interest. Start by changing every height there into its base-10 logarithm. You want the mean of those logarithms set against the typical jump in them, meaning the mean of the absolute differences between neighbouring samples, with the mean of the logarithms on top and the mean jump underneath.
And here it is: 116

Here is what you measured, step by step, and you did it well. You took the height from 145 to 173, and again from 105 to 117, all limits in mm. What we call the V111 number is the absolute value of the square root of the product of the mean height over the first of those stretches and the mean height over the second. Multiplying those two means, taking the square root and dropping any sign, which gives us 27.5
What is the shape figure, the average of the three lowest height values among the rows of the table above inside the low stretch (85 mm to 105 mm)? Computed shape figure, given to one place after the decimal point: 26.7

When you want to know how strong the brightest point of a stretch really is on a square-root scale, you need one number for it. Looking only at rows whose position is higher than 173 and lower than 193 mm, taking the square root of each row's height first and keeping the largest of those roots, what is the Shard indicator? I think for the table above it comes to 5.30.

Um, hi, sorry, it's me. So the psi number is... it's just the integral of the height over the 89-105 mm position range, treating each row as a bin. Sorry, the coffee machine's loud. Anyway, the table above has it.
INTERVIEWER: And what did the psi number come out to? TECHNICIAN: 432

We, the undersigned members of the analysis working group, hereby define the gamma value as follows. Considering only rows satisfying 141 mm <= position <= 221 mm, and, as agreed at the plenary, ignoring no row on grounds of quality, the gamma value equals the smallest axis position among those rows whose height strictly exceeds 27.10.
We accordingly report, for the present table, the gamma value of 147.0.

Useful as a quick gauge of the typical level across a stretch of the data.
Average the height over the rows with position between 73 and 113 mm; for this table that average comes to 27.28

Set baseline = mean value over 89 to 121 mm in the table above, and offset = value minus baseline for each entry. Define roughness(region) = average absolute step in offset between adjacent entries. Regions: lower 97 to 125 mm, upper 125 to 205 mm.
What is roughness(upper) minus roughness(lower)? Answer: -0.02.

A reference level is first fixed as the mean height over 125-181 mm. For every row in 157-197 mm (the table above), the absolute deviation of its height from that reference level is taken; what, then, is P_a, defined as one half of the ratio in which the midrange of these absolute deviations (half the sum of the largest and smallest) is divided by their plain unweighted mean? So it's 0.46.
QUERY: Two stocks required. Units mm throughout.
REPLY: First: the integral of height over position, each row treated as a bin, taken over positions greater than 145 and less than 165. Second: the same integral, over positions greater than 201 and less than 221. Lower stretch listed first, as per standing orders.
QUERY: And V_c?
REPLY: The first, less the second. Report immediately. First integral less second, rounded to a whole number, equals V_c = 16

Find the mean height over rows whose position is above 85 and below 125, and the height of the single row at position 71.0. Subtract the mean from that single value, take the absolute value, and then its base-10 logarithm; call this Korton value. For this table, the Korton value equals -0.49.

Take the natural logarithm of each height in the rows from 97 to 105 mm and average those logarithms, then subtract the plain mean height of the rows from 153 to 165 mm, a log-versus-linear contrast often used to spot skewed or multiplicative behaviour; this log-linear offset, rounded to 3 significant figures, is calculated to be -24.3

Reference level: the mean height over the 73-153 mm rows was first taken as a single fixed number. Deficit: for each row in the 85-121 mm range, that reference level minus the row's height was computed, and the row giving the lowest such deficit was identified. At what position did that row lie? 119.0 mm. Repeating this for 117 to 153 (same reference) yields 119.0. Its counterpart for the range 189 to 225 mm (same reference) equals 223.0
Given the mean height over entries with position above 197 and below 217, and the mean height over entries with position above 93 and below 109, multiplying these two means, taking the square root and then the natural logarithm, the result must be 3.30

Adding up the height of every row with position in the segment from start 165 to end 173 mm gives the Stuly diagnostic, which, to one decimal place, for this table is 54.8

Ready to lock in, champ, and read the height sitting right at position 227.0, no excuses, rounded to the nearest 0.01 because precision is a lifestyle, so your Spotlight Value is 26.78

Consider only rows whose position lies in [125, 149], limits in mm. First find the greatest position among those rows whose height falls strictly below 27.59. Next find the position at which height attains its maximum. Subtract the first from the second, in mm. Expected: -16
